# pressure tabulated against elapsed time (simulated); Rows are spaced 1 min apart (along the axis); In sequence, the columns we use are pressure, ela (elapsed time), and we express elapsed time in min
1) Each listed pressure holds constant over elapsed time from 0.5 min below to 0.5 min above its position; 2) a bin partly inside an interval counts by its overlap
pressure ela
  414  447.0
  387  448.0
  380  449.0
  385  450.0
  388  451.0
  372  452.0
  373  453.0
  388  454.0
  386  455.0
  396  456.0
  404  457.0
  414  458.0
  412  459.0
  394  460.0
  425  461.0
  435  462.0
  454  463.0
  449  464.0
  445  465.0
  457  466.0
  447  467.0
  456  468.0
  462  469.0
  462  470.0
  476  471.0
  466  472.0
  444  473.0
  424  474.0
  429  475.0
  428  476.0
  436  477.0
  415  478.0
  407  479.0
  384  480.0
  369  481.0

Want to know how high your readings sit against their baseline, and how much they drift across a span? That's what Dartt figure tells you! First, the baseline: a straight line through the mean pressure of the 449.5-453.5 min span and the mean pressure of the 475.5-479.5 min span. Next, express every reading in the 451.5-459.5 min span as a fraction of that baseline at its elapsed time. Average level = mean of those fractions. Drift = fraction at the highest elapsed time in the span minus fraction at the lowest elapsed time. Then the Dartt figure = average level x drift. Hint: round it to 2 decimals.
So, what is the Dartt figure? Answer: 0.08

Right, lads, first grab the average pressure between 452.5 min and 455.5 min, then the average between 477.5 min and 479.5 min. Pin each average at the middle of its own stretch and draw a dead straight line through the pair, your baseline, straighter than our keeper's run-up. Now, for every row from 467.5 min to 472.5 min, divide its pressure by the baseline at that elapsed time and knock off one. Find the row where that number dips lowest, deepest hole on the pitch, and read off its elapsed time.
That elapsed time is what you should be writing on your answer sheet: 468.0 min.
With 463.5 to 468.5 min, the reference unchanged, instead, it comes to 467.0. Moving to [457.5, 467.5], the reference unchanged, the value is 460.0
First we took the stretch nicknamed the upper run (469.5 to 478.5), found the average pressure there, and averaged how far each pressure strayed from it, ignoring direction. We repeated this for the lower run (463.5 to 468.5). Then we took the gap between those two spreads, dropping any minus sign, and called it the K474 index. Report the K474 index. 13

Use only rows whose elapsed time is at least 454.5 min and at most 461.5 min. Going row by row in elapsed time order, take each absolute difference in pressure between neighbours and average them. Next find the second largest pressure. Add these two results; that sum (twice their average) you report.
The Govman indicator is 427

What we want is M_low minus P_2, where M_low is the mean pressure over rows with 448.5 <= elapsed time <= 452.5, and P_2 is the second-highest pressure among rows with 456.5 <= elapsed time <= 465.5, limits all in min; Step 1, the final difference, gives -68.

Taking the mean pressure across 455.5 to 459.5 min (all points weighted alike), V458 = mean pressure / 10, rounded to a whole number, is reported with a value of 41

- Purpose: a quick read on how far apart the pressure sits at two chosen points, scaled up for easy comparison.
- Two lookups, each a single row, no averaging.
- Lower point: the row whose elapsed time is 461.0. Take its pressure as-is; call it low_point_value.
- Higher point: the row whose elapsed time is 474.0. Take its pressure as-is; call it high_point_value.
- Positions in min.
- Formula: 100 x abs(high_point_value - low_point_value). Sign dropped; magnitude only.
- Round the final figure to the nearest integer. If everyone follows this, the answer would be 100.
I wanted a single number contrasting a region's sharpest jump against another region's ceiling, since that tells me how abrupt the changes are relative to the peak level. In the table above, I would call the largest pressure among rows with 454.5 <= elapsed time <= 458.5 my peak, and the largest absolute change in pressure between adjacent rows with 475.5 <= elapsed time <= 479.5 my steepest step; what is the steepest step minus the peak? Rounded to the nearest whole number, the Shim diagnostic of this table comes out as -393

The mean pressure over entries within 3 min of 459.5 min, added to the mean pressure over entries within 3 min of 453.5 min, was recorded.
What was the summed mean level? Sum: 798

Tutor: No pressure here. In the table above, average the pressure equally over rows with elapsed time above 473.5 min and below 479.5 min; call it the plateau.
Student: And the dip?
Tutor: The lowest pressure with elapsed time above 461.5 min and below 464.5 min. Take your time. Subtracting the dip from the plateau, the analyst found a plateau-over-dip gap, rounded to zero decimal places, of -12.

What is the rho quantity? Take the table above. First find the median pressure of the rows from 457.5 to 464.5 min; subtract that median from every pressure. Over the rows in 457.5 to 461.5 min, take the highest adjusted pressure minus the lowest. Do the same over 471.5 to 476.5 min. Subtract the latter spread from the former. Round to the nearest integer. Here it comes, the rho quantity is -11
